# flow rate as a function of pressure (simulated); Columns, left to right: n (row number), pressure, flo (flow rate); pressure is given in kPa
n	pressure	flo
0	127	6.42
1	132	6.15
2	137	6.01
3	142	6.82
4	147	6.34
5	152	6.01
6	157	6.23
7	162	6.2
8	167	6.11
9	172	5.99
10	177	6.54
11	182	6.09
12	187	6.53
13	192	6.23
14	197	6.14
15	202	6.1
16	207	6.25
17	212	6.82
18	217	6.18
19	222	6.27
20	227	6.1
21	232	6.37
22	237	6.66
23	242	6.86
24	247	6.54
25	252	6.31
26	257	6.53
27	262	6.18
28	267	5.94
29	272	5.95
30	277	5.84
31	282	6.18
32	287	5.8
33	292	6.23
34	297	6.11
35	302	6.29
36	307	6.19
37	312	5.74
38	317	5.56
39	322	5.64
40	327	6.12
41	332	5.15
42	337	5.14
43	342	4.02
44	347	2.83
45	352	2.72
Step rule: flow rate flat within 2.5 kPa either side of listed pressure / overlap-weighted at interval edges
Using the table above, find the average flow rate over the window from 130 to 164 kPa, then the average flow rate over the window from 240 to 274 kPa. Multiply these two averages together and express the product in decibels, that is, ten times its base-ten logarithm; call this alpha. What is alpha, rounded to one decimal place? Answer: 16.0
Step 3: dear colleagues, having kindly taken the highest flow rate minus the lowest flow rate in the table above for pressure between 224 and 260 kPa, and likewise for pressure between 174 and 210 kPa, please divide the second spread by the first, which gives 0.59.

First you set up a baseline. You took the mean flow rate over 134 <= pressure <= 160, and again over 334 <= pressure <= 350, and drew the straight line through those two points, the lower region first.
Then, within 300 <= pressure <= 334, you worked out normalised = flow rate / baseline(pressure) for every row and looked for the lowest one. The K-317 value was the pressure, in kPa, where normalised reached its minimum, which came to 332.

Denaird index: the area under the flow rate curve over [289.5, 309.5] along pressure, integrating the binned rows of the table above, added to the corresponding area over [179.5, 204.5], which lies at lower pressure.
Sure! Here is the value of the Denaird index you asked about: 280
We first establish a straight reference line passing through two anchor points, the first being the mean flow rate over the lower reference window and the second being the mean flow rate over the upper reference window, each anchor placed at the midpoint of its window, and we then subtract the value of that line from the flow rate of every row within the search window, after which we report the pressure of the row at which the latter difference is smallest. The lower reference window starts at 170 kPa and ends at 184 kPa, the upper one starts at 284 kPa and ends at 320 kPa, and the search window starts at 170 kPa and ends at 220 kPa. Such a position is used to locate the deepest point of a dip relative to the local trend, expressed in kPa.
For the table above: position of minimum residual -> 172 kPa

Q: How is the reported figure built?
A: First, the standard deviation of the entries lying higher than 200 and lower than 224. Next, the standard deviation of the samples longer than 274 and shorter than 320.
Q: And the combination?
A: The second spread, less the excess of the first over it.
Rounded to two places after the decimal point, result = 0.24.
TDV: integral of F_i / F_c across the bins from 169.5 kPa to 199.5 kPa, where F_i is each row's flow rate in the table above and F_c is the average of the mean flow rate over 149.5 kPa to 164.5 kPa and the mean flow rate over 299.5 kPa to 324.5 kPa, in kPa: 31.2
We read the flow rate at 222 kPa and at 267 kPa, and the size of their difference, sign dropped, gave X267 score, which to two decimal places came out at 0.33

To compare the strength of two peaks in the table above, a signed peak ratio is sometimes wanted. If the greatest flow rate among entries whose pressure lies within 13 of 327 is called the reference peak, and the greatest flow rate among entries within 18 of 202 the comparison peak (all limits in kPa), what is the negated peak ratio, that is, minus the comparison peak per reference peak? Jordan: -1.11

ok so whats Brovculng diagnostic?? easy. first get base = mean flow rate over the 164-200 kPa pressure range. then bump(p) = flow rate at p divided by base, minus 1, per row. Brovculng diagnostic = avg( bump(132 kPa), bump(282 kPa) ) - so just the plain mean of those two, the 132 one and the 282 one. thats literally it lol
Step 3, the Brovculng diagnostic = -0.011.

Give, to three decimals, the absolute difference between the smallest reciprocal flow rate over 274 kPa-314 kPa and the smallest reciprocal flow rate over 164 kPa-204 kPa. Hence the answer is 0.006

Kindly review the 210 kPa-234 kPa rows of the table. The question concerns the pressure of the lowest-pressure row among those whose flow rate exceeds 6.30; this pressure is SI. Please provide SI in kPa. 212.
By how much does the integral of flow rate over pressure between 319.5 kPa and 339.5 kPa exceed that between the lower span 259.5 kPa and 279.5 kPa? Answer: -9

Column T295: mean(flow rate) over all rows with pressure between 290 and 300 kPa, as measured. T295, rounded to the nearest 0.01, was 6.17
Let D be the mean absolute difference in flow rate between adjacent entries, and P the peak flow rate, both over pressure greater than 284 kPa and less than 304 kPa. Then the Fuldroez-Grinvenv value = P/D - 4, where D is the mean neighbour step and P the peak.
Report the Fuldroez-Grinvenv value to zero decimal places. 22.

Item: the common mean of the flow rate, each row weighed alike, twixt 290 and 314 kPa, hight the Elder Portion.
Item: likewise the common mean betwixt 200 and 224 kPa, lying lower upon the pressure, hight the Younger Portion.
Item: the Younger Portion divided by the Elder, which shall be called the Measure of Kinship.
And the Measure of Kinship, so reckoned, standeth 1.03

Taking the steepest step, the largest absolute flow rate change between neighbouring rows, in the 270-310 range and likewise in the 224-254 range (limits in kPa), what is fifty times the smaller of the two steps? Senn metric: 16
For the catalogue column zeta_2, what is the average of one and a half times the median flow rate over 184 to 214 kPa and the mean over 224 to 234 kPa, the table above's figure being 7.8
